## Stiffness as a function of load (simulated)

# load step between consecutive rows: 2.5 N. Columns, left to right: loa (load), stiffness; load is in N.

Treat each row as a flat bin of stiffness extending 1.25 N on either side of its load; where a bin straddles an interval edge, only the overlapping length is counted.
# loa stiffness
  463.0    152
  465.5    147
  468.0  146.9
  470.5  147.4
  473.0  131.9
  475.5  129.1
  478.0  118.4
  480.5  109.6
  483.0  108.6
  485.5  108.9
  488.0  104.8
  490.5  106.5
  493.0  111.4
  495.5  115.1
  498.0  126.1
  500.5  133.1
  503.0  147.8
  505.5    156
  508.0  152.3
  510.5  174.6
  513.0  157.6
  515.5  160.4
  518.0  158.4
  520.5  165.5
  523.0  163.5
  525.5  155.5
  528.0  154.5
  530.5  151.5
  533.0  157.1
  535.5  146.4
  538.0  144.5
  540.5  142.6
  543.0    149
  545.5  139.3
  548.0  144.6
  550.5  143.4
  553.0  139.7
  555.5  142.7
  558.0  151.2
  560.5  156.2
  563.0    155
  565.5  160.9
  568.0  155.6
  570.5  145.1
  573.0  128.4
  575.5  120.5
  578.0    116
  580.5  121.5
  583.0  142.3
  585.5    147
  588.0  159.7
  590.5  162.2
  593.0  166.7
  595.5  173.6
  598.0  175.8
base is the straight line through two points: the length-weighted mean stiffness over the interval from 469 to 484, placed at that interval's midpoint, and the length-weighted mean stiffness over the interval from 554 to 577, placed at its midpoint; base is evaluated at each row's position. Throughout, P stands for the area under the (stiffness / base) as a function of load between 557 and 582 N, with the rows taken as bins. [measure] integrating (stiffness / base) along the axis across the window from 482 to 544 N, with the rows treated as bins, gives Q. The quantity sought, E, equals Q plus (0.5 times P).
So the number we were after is 78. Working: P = 24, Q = 66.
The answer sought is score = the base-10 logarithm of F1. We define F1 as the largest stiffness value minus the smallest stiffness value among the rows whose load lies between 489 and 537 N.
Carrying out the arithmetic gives 1.83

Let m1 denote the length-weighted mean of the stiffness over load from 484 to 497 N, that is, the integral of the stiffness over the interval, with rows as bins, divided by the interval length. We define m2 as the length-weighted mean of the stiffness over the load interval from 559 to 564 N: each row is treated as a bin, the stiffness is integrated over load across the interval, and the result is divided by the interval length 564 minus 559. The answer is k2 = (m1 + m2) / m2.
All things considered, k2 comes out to 1.7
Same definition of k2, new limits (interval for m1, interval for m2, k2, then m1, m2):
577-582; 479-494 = 2.1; 120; 108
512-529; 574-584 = 2.3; 159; 125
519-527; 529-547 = 2.1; 161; 147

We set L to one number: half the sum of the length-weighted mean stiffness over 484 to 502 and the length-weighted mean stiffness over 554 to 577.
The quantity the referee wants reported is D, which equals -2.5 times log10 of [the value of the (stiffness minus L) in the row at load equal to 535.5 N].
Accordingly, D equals -3.0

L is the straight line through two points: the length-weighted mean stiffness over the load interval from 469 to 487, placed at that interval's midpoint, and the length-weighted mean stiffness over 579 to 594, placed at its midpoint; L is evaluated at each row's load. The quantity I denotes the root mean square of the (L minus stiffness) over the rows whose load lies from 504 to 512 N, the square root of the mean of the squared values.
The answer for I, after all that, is 32.8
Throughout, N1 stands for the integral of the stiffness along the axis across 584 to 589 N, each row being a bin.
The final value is 762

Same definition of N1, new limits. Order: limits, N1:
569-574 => 691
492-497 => 570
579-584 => 653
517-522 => 811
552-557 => 709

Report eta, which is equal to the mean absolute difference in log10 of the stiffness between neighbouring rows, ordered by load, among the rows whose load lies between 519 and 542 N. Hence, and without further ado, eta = 0.012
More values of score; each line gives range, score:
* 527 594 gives 1.71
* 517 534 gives 1.15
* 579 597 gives 1.72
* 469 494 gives 1.63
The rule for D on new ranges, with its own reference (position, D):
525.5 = -3.5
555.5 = -2.7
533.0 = -3.6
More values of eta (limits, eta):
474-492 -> 0.017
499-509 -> 0.026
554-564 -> 0.014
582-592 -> 0.019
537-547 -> 0.018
